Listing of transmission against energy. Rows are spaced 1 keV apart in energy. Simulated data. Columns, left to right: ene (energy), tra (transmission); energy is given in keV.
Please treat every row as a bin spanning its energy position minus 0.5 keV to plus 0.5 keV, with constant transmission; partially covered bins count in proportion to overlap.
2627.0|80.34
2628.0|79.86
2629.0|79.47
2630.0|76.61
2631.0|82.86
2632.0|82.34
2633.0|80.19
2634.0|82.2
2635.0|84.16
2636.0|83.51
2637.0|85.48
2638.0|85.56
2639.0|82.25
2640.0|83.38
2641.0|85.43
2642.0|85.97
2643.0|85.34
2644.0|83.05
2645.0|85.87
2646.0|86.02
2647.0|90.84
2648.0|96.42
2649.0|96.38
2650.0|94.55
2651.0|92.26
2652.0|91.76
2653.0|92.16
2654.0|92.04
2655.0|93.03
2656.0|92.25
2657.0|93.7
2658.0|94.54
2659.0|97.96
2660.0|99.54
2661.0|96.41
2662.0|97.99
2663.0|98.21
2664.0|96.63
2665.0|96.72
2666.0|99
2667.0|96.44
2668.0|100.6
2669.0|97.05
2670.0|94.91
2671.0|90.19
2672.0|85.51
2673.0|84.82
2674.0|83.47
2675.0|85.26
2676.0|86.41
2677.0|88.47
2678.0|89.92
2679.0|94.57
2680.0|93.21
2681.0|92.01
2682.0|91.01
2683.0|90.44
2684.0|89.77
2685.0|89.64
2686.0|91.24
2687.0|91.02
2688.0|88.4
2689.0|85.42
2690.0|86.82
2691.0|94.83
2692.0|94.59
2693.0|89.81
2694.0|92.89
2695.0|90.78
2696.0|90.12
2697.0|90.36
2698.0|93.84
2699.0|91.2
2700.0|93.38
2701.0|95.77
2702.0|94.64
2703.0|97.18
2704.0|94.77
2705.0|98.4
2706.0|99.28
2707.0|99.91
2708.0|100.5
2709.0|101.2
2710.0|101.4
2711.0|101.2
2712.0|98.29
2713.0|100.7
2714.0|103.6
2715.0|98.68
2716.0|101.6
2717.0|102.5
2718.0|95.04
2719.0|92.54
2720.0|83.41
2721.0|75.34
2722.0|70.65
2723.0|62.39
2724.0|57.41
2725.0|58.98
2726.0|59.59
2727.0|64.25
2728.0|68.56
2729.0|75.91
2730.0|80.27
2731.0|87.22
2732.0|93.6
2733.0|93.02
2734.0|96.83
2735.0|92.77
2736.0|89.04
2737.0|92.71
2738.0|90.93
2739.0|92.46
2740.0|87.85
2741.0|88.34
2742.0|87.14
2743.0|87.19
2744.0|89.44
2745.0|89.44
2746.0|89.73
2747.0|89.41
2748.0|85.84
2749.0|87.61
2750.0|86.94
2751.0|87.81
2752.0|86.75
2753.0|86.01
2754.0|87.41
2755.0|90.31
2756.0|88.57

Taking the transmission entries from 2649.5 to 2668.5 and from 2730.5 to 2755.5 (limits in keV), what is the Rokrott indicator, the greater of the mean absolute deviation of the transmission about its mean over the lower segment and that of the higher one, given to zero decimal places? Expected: 3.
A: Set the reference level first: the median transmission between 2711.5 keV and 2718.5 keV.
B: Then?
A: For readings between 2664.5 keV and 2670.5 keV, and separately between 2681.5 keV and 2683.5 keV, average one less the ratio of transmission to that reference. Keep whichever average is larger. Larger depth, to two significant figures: 0.099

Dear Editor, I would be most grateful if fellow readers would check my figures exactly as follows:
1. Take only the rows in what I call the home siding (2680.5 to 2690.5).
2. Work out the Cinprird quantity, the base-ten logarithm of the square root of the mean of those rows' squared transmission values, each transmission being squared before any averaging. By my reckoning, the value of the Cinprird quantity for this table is 1.95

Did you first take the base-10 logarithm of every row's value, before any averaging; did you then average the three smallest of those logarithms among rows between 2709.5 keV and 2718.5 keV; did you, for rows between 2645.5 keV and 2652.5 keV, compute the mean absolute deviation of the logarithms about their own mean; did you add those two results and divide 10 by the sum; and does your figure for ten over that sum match 5.00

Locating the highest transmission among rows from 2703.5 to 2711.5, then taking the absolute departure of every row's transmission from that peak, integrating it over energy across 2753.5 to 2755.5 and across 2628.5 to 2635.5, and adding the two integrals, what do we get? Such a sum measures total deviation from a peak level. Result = 167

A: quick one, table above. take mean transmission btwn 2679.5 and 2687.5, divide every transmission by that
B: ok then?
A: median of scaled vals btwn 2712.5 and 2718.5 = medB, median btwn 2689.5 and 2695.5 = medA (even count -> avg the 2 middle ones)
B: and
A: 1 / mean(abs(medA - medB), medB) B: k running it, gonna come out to 1.65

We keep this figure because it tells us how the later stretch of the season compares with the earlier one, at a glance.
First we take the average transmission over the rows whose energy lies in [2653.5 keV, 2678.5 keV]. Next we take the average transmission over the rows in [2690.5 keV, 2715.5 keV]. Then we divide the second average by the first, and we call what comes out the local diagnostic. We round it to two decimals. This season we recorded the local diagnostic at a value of 1.03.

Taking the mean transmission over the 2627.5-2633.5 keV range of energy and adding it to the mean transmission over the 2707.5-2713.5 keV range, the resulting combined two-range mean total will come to 181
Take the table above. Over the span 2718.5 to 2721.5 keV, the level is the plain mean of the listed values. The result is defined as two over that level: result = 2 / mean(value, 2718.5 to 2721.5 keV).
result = 0.0239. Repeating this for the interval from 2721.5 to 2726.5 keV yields 0.0324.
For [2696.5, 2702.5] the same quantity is 0.0215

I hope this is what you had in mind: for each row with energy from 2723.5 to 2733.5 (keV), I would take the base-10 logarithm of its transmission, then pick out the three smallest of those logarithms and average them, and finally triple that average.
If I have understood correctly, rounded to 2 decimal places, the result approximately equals 5.30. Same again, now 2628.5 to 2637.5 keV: 5.69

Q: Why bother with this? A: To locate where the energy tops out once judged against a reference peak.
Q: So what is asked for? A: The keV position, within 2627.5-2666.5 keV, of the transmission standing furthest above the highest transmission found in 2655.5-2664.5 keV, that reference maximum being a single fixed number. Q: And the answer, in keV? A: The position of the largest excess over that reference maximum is 2660.0 keV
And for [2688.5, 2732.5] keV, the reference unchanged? 2714.0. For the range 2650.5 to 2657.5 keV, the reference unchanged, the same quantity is 2657.0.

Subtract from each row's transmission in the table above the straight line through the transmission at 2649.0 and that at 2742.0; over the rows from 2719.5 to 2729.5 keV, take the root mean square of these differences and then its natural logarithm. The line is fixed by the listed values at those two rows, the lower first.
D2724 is 3.12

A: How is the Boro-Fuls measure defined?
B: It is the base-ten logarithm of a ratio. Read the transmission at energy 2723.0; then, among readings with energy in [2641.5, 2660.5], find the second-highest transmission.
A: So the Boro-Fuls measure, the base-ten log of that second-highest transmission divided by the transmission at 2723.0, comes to 0.196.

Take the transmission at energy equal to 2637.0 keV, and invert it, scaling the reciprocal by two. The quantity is 0.0234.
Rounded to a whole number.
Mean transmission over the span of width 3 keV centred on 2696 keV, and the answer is 90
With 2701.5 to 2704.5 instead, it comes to 96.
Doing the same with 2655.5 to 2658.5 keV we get 93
